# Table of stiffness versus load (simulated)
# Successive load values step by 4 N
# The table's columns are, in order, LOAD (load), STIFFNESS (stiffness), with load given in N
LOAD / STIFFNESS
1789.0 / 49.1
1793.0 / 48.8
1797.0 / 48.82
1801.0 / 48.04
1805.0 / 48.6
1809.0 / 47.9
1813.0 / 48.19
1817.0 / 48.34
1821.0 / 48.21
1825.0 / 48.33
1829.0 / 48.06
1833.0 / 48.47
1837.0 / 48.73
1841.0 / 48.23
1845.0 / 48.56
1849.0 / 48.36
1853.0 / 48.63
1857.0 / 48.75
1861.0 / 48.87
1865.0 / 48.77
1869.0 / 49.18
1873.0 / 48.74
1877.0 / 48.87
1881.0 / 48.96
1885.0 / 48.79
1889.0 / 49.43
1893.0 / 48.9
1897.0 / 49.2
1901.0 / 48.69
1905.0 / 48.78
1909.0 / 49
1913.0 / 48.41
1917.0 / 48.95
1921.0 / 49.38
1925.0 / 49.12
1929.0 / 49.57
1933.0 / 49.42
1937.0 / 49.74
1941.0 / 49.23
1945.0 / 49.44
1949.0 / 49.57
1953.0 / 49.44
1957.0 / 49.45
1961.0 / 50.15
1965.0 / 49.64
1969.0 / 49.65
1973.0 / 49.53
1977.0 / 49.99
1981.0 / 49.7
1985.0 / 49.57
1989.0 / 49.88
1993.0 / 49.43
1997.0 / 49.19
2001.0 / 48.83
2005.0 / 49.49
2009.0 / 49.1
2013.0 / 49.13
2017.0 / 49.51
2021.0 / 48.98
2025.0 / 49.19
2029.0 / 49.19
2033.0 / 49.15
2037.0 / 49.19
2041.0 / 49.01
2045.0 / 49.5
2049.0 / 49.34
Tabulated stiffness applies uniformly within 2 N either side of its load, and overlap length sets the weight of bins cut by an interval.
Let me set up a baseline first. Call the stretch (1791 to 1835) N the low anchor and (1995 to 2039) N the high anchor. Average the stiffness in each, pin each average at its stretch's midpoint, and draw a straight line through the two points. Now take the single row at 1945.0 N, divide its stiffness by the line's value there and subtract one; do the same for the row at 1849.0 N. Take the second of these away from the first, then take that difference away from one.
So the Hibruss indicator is 0.99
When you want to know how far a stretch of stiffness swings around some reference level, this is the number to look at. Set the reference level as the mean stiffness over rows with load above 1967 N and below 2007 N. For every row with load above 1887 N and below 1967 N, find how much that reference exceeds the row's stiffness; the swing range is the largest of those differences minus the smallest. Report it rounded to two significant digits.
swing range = 1.7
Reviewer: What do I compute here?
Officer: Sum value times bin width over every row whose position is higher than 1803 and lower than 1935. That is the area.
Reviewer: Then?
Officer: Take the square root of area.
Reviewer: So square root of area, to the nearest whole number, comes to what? 80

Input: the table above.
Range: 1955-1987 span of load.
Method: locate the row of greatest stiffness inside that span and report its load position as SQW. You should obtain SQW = 1961.0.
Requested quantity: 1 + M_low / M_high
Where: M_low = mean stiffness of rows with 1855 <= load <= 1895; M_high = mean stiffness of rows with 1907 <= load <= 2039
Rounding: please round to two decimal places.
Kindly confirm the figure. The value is 1.99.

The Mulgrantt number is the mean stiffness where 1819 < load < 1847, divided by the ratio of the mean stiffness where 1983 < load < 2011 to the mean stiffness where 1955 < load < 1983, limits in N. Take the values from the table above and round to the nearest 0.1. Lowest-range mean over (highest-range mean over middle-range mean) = 48.7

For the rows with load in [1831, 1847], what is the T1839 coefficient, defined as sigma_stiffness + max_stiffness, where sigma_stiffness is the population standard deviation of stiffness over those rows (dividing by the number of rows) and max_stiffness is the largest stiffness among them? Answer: 48.9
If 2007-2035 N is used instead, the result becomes 49.7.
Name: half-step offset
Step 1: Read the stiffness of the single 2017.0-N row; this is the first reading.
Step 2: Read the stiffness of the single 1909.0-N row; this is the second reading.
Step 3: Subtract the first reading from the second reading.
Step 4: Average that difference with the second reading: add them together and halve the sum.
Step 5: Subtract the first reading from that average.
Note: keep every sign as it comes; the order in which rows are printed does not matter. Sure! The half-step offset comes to -25.3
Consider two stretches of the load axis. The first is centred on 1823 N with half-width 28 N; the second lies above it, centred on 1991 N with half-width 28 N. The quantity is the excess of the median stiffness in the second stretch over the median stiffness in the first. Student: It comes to 1.2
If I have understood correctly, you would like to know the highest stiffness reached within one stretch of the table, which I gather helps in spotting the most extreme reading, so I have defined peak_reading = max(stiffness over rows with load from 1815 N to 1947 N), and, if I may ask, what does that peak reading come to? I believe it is 49.74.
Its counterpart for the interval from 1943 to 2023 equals 50.15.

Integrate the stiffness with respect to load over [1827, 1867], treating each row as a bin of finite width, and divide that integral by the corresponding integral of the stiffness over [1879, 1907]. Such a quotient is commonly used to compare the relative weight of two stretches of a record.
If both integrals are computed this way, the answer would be 1.4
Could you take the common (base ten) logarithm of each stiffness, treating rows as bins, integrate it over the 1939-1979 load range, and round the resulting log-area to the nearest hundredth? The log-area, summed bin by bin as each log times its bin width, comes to 67.82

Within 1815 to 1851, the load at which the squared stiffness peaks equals 1837.0 N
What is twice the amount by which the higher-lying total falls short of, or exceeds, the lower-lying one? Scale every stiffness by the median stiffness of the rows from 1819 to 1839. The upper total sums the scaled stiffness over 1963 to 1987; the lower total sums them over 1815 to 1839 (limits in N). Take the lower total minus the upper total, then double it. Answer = -0.33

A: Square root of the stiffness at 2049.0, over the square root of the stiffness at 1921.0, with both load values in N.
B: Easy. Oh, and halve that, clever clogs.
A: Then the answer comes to 0.4998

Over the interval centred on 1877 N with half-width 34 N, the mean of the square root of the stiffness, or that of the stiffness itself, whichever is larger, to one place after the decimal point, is 48.9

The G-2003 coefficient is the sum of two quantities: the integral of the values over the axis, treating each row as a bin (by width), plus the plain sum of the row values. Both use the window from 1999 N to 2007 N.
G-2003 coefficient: 492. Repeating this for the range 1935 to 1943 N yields 495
